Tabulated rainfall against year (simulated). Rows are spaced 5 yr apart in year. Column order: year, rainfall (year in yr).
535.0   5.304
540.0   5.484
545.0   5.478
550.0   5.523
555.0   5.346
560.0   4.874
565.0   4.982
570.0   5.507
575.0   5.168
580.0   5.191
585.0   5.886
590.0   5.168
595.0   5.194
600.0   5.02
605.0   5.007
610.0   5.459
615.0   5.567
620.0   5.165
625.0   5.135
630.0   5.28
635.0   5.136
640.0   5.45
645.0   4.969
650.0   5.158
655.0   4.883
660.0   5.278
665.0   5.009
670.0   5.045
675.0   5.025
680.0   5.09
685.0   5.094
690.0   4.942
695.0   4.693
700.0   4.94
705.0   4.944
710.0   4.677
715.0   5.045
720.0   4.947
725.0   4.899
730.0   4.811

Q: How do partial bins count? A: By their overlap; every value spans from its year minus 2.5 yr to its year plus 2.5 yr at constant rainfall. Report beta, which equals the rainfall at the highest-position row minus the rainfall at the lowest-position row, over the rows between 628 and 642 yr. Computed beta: 0.17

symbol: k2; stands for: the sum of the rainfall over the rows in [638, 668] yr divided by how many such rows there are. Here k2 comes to 5.12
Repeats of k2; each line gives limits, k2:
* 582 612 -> 5.29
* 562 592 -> 5.32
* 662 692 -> 5.03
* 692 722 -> 4.87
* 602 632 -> 5.27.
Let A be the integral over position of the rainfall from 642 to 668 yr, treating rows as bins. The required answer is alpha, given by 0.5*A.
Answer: 66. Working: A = 132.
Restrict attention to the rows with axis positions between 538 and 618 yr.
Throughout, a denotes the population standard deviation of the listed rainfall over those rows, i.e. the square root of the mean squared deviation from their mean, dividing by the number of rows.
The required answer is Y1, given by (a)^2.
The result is 0.0691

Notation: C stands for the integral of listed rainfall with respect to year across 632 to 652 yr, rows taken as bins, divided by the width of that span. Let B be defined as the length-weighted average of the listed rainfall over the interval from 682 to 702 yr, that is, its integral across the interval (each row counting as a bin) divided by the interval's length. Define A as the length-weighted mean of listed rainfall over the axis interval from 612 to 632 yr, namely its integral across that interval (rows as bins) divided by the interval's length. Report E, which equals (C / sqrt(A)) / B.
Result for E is 0.458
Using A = 5.29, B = 4.92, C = 5.18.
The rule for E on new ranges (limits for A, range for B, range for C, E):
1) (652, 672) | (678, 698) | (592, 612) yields 0.464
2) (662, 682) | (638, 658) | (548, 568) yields 0.451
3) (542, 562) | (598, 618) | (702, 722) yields 0.404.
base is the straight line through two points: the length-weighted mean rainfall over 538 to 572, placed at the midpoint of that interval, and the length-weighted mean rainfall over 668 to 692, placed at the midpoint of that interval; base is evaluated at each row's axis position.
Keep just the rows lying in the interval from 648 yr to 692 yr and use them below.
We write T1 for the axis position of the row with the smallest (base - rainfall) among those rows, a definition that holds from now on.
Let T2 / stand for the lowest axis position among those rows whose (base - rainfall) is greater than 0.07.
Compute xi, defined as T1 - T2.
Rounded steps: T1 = 660.0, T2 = 655.0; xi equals 5 yr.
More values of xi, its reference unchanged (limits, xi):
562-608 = 20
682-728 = 25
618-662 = -5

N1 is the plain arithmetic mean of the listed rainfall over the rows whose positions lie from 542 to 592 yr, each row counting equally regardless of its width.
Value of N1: 5.31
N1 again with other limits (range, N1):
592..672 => 5.17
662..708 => 4.98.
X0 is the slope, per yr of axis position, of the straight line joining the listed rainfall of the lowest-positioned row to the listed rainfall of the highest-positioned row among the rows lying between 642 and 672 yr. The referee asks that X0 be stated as 0.003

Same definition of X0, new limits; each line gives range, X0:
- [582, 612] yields -0.017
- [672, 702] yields -0.003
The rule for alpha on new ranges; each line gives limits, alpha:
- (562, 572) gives 26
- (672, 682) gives 25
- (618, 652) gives 88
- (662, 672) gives 25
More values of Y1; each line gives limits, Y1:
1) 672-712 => 0.0227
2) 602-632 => 0.0371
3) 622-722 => 0.0320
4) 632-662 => 0.0351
